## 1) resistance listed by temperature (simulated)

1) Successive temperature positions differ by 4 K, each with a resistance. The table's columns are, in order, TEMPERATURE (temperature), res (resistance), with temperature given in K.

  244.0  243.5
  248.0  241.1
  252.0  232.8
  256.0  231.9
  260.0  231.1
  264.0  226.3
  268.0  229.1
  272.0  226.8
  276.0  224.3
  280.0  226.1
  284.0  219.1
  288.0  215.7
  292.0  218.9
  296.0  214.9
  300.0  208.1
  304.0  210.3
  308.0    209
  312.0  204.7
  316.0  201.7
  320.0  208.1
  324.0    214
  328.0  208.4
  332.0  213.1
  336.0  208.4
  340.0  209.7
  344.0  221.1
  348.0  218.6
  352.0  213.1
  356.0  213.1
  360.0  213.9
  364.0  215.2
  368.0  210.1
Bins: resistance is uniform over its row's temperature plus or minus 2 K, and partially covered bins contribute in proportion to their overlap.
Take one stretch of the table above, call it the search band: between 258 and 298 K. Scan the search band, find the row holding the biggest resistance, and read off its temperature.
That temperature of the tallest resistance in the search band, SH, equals 260.0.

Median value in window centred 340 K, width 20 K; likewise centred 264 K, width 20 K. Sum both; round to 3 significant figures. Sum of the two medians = 442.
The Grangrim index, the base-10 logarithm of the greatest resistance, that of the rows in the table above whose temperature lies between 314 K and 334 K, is 2.33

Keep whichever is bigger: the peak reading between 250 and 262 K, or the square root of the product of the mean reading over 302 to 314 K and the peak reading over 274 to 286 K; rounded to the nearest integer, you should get 233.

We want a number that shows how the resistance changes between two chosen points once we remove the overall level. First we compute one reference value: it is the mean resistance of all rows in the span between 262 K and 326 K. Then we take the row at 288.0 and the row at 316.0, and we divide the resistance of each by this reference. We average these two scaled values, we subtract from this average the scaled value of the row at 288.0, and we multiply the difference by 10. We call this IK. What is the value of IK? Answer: -0.324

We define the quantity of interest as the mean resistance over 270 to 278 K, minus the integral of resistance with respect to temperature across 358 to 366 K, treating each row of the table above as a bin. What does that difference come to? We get -1491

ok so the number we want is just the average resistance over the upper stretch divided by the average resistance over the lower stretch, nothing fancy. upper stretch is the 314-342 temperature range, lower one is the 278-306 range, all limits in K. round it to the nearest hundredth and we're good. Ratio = 0.97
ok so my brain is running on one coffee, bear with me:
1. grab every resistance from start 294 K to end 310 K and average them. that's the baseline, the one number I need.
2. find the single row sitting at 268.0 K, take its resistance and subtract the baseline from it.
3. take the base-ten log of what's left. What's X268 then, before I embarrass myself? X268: 1.3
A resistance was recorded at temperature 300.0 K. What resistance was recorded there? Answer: 208.1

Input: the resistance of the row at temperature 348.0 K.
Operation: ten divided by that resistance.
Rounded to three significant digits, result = 0.0457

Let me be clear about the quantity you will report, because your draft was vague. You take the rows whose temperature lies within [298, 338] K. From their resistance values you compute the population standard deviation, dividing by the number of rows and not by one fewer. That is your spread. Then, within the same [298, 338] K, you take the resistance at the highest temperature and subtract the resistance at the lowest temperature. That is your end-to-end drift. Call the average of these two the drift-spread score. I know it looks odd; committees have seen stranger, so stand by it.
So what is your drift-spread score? 1.9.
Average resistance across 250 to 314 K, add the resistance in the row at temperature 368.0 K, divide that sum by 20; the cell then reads 21.5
